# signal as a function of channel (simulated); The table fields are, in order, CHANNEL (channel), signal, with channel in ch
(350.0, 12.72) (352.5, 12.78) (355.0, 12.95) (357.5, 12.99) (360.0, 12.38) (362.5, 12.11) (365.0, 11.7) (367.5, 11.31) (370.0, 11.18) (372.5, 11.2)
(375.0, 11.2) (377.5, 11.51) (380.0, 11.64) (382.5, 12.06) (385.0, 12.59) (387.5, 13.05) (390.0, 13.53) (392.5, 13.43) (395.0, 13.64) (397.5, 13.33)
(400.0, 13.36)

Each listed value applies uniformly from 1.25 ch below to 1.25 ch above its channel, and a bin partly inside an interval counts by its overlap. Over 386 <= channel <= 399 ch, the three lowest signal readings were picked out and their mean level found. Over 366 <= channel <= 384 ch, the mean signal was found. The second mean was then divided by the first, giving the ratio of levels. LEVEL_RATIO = 0.86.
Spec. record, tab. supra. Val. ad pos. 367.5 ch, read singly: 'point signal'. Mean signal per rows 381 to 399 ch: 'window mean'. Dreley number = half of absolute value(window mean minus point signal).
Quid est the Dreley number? 0.9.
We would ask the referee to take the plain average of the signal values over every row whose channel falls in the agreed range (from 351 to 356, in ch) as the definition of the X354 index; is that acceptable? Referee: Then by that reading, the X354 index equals 12.9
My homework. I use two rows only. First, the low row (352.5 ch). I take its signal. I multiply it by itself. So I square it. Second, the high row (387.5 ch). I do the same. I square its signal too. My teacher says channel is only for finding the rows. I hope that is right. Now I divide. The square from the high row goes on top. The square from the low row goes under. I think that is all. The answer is 1.04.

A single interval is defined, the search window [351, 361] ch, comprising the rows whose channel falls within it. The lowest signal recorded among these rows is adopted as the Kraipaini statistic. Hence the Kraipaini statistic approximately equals 12.38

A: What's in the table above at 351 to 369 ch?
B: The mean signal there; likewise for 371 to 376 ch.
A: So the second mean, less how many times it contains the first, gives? 10.3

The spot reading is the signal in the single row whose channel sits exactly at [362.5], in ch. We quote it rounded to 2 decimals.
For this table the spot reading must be 12.11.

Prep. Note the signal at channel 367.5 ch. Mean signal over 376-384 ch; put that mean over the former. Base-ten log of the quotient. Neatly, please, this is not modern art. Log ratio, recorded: 0.02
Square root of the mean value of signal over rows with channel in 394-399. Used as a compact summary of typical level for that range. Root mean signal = 3.67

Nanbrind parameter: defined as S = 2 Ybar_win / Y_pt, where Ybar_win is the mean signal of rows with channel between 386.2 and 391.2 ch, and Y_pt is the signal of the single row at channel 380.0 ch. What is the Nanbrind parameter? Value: 2.28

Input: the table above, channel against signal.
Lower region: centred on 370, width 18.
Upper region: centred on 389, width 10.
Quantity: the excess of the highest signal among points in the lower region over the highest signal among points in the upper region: -1.4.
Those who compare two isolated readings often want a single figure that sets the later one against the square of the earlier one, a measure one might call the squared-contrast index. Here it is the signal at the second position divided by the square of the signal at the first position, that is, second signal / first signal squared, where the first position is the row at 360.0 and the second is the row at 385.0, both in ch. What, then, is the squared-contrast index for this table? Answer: 0.082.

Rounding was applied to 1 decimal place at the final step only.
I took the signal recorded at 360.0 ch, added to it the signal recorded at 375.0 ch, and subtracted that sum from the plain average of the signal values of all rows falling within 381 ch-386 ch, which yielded -11.3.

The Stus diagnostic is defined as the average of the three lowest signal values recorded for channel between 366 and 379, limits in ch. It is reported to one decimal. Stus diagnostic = 11.2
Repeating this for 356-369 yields 11.7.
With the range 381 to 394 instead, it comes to 12.6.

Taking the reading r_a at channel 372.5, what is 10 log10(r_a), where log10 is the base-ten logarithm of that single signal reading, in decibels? 10.5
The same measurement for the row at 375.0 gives 10.5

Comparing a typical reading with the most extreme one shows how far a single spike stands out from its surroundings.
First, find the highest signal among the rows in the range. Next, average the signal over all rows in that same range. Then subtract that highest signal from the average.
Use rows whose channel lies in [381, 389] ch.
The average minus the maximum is -0.48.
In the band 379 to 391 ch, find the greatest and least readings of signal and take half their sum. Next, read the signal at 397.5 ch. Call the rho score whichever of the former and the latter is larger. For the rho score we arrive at 13.3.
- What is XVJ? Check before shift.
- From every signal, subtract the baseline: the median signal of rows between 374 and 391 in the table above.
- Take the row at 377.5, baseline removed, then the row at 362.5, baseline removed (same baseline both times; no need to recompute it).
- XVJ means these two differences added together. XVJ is -0.5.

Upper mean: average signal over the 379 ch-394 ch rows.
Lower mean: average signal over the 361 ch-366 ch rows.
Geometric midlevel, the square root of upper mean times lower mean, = 12.3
